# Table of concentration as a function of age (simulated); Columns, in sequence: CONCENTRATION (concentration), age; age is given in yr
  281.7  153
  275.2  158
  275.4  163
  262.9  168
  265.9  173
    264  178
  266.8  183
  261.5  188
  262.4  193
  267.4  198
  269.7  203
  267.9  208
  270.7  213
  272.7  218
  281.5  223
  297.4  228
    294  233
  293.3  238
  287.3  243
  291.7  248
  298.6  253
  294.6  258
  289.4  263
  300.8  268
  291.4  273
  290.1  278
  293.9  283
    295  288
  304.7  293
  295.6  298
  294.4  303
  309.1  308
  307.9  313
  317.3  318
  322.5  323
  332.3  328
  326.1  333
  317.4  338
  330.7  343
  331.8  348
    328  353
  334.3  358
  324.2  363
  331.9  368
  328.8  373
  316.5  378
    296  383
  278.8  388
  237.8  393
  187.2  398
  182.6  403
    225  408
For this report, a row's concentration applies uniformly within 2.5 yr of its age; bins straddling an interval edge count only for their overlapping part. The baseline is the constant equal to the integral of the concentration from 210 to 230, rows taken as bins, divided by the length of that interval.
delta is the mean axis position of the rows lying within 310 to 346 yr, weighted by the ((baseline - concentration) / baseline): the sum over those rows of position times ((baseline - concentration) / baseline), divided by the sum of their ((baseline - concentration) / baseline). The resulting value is 329.2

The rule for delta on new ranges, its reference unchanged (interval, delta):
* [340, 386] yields 360.7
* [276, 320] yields 302.5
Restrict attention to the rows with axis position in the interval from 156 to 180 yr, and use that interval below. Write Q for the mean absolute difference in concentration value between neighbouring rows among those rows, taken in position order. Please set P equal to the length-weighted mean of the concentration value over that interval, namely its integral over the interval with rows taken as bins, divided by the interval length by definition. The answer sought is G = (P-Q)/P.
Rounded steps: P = 269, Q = 4.4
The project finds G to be 0.984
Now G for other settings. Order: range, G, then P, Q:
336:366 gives 0.979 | 328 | 6.9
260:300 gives 0.978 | 295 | 6.5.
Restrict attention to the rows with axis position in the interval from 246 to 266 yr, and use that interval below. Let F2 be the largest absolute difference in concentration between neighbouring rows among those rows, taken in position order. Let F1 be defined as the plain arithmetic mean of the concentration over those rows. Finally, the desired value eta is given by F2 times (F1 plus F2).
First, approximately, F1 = 294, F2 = 7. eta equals 2073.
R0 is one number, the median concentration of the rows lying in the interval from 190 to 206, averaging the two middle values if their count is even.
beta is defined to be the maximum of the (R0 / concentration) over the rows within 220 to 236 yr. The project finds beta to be 0.95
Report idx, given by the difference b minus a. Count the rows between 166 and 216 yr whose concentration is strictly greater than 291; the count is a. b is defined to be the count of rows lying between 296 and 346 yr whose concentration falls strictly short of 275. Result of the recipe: 0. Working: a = 0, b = 0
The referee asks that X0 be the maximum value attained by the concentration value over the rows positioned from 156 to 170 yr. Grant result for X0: 275.4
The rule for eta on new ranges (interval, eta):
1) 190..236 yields 4641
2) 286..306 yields 2979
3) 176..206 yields 1434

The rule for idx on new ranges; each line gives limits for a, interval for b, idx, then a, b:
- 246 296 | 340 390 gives -8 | 8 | 0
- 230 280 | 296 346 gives -7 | 7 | 0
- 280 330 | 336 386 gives -10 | 10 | 0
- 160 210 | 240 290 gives 0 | 0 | 0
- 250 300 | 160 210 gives 1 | 8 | 9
